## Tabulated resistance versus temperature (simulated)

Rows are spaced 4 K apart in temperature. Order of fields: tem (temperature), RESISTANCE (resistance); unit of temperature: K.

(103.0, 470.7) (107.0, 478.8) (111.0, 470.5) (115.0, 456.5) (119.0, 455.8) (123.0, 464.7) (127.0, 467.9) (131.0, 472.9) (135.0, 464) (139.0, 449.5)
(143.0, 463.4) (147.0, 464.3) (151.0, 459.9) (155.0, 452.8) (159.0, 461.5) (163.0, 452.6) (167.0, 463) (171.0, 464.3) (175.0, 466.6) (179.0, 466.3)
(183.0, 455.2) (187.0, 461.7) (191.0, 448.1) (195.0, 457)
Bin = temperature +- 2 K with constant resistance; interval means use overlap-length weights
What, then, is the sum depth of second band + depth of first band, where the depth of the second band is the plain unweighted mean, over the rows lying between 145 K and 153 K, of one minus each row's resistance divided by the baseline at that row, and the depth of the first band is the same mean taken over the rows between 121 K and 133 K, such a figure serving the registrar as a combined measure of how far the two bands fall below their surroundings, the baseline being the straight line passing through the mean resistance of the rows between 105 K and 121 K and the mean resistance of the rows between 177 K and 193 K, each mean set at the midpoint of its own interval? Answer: -0.011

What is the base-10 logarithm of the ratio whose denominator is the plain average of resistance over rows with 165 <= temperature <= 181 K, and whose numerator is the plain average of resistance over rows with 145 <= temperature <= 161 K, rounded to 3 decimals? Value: -0.005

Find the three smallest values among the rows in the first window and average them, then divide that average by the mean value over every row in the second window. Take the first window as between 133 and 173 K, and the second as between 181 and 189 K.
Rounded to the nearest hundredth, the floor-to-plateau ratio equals 0.99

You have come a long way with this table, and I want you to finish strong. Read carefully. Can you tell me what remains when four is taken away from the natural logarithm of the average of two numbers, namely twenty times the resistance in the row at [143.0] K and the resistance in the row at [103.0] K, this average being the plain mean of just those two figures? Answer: 4.49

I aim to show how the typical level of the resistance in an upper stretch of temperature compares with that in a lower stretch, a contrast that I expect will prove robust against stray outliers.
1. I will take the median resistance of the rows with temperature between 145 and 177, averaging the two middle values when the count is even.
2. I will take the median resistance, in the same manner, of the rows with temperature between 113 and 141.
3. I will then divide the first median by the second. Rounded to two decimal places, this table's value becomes 1.00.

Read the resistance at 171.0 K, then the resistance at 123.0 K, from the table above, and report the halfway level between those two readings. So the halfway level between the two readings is 464.5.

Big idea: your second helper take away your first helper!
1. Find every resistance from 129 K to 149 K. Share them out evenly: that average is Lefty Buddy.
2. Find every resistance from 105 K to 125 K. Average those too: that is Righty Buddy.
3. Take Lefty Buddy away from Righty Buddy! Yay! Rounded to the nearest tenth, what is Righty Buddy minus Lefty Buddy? 2.4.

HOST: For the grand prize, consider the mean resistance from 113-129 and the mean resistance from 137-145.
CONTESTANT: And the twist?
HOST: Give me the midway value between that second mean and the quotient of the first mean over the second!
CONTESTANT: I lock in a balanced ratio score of 228.7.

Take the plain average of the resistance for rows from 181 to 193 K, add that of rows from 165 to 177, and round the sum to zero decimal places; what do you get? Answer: 920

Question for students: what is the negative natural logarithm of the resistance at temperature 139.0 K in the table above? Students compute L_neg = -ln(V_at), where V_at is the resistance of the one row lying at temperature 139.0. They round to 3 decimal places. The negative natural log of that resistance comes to -6.108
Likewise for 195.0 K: -6.125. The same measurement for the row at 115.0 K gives -6.124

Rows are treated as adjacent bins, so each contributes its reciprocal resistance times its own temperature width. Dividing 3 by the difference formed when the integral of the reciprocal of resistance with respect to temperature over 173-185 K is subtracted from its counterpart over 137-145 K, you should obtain -357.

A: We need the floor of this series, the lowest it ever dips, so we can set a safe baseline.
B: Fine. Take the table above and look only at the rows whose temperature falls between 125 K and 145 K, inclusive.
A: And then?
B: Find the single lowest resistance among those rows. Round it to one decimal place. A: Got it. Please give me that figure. 449.5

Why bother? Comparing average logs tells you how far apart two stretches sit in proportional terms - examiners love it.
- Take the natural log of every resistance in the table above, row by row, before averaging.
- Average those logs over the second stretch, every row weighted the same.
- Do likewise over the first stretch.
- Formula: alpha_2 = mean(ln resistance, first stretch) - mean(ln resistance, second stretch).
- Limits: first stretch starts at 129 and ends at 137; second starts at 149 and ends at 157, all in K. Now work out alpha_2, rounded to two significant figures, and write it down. 0.026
